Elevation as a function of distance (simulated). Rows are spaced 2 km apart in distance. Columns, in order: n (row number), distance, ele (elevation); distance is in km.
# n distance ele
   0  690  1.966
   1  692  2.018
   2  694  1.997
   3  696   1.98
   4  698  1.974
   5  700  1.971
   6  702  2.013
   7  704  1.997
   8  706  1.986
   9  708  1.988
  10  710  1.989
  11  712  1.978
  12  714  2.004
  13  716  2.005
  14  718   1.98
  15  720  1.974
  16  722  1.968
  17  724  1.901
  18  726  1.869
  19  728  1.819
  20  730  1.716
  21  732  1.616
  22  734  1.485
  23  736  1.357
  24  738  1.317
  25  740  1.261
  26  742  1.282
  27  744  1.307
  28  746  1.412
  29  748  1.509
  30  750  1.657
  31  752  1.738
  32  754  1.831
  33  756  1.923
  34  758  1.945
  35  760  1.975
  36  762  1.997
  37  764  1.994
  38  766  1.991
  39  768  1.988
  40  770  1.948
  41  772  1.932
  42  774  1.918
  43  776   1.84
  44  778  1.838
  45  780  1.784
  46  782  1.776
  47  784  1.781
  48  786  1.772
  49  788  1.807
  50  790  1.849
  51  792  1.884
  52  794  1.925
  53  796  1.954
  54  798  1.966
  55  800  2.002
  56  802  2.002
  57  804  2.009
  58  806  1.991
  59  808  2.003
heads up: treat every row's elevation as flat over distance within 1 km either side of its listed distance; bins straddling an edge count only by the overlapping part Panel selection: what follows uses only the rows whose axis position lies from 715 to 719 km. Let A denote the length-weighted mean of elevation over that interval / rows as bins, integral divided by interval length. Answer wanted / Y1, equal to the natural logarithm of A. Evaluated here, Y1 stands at 0.69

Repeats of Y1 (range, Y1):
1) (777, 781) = 0.59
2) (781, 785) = 0.58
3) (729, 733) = 0.51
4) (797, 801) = 0.69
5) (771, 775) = 0.65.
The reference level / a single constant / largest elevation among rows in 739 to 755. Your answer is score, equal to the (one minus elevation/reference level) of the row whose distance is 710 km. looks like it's -0.09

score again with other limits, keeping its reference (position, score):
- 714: -0.09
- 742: 0.30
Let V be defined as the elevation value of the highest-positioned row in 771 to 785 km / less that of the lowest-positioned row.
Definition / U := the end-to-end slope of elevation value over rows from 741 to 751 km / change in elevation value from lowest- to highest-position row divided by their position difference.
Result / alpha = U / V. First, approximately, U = 0.05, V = -0.15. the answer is -0.31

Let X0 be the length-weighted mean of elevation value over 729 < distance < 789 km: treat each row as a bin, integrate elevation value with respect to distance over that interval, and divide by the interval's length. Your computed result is 1.72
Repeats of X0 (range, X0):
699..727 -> 1.97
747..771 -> 1.87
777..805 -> 1.88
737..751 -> 1.39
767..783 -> 1.88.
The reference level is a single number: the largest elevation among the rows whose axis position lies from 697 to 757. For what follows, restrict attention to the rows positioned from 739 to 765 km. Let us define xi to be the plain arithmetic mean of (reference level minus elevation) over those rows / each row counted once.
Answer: 0.33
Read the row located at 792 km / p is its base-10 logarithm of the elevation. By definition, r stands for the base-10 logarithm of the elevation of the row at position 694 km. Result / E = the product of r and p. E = 0.083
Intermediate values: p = 0.28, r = 0.300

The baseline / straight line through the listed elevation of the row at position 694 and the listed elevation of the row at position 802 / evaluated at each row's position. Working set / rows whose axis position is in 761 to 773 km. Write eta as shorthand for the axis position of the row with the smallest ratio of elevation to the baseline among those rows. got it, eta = 772 km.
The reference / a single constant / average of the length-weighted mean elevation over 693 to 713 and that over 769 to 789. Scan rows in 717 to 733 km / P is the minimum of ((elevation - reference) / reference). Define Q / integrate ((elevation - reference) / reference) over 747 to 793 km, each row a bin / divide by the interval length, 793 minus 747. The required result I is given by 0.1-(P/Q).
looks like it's -5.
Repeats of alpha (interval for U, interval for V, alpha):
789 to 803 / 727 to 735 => -0.04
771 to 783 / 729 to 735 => 0.07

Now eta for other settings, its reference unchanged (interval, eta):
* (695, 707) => 700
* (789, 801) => 790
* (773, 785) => 782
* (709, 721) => 720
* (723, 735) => 734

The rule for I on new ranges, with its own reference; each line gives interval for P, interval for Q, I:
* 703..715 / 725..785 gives 0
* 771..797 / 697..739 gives -2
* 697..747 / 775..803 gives -15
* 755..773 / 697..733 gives 0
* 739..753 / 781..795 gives -8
